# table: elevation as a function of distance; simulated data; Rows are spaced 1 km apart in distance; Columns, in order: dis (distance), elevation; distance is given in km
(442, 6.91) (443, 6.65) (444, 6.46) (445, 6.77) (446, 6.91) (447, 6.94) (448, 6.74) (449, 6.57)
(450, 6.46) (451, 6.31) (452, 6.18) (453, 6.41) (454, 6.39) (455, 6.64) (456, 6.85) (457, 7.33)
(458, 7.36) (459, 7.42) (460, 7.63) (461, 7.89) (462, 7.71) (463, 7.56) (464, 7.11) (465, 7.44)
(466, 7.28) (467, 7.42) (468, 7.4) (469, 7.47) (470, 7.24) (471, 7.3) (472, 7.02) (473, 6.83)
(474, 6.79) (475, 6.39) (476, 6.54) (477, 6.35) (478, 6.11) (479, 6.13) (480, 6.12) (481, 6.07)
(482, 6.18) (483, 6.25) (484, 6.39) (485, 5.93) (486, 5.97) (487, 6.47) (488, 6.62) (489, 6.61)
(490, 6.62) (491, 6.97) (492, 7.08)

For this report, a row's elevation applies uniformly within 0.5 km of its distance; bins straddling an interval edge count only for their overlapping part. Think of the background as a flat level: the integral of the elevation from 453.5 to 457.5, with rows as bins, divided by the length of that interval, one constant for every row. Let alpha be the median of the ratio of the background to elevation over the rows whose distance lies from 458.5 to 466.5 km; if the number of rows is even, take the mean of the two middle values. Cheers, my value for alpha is 0.91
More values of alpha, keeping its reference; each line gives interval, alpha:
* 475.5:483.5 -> 1.11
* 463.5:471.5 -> 0.93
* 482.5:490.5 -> 1.06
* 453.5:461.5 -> 0.93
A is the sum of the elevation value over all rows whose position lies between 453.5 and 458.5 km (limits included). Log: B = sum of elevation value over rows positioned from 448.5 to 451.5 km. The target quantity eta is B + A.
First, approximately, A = 35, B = 19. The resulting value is 54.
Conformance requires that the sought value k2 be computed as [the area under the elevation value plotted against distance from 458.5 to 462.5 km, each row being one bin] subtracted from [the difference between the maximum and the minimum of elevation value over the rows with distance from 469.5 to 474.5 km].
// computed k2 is -30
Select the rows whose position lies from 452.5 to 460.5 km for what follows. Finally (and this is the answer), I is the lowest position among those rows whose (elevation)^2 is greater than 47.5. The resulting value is 457 km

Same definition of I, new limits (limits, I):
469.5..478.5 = 470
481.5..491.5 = 491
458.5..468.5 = 459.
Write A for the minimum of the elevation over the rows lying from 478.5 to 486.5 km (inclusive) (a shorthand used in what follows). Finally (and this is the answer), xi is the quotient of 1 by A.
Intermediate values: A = 5.93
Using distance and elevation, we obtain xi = 0.169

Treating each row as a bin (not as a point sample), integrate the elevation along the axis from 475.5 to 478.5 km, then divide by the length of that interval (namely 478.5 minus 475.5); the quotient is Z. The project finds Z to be 6.33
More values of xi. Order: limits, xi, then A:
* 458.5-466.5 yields 0.141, 7.11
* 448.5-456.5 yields 0.162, 6.18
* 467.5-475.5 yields 0.156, 6.39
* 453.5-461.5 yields 0.156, 6.39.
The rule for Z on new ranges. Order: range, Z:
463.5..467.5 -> 7.31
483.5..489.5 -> 6.33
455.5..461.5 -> 7.41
